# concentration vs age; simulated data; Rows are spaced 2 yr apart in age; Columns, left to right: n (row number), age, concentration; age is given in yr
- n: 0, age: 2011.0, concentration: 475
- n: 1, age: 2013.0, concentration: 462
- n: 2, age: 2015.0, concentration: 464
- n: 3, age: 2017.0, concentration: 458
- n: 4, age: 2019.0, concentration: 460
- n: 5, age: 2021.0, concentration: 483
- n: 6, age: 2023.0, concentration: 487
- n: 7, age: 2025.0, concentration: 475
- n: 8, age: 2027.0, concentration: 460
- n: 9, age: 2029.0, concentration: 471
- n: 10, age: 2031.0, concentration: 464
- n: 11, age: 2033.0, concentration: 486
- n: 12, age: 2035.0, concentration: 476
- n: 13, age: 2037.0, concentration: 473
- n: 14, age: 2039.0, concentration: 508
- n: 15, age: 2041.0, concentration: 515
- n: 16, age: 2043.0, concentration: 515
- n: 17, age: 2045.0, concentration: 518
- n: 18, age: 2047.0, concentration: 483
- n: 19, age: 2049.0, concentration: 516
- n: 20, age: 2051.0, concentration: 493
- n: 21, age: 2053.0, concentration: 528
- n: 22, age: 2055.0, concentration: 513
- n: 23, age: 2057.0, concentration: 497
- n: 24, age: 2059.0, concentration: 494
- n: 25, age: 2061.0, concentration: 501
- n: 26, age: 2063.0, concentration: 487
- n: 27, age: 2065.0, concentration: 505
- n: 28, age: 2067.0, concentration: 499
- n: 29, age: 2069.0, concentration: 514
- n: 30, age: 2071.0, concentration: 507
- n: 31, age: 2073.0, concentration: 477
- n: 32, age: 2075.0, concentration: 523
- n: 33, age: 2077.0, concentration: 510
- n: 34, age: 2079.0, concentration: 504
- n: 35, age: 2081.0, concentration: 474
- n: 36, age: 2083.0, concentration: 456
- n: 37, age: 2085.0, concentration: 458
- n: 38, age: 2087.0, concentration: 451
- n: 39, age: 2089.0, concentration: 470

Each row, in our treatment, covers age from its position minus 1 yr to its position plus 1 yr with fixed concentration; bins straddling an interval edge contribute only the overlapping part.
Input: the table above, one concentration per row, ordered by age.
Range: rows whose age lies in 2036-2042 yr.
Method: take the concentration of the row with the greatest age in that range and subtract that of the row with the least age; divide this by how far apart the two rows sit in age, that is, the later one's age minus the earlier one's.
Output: 10.5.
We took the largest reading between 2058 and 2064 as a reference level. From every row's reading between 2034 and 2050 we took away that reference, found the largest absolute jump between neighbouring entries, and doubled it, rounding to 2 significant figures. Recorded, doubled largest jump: 70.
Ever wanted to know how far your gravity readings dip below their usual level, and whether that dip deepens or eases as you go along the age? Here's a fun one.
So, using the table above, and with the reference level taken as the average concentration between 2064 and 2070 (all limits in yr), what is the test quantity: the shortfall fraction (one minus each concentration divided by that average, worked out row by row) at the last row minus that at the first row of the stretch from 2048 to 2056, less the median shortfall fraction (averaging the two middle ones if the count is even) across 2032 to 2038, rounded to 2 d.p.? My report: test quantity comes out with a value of -0.05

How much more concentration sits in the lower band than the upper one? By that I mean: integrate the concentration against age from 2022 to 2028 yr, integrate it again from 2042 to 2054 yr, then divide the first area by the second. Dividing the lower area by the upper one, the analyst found 0.47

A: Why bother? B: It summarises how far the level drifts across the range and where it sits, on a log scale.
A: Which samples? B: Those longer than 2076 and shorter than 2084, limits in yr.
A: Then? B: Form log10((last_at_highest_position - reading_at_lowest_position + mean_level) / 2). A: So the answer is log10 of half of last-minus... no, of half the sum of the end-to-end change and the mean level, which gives 2.33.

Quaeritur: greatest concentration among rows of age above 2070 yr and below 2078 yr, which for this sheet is 523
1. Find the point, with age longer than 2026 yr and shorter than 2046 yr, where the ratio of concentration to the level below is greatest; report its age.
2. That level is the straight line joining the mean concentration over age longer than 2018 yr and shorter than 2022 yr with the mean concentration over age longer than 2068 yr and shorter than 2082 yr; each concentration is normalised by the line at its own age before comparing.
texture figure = 2045.0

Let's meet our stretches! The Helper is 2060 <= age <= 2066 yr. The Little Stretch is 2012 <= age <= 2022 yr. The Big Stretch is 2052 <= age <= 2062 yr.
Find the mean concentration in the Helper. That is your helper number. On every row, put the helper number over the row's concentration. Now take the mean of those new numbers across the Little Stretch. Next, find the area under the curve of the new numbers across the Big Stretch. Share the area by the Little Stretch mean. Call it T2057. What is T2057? 9.2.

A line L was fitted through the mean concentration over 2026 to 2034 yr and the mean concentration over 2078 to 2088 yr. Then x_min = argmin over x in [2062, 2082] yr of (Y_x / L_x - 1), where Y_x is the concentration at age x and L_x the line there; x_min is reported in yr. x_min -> 2081.0 yr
